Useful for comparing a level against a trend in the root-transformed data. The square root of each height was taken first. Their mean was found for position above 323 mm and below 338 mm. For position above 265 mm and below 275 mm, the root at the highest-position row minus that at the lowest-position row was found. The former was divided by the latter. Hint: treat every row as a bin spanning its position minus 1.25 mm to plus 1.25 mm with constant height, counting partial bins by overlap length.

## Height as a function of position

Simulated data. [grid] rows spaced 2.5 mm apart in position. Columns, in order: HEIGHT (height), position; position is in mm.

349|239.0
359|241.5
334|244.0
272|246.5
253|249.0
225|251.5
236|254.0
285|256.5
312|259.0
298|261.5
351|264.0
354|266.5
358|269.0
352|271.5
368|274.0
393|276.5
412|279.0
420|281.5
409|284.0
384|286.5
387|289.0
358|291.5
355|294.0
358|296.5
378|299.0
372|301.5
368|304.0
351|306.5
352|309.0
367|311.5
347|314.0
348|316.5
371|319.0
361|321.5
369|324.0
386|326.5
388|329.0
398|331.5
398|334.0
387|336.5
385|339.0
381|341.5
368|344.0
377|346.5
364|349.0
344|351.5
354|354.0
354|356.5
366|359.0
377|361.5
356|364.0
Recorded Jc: 53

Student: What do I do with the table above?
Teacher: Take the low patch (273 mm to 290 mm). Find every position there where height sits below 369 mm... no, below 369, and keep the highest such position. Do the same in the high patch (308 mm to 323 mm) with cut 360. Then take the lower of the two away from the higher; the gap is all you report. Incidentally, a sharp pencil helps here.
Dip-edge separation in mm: 42.5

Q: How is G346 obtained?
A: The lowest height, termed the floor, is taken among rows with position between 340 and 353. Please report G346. 344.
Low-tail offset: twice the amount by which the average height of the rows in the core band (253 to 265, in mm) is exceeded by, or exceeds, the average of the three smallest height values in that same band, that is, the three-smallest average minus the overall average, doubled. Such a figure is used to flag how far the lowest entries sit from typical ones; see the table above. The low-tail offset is -47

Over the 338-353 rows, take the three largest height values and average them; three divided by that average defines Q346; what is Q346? 0.0079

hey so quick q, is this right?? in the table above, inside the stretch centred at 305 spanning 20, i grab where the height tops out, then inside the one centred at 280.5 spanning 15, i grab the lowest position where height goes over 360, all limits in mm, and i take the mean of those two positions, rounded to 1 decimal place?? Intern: 286.5 mm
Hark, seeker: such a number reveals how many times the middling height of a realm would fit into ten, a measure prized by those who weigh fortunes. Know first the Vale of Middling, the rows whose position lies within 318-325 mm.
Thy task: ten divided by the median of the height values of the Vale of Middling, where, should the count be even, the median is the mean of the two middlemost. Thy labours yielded 0.0271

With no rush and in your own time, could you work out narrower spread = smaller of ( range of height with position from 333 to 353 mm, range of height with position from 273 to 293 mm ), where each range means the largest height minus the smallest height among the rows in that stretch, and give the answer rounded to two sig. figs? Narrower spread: 54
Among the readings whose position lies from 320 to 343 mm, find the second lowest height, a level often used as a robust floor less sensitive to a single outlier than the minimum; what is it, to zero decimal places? 369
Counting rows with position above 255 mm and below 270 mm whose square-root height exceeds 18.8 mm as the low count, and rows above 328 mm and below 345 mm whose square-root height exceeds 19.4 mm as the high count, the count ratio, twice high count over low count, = 6.0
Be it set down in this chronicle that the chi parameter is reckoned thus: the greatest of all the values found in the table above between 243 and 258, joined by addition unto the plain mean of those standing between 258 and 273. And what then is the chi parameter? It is 672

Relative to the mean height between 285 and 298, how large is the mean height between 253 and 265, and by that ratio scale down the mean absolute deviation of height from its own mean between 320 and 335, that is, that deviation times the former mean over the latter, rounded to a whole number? 15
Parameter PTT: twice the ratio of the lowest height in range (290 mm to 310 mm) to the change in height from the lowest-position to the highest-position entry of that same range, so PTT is -117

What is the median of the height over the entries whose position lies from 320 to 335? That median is 387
